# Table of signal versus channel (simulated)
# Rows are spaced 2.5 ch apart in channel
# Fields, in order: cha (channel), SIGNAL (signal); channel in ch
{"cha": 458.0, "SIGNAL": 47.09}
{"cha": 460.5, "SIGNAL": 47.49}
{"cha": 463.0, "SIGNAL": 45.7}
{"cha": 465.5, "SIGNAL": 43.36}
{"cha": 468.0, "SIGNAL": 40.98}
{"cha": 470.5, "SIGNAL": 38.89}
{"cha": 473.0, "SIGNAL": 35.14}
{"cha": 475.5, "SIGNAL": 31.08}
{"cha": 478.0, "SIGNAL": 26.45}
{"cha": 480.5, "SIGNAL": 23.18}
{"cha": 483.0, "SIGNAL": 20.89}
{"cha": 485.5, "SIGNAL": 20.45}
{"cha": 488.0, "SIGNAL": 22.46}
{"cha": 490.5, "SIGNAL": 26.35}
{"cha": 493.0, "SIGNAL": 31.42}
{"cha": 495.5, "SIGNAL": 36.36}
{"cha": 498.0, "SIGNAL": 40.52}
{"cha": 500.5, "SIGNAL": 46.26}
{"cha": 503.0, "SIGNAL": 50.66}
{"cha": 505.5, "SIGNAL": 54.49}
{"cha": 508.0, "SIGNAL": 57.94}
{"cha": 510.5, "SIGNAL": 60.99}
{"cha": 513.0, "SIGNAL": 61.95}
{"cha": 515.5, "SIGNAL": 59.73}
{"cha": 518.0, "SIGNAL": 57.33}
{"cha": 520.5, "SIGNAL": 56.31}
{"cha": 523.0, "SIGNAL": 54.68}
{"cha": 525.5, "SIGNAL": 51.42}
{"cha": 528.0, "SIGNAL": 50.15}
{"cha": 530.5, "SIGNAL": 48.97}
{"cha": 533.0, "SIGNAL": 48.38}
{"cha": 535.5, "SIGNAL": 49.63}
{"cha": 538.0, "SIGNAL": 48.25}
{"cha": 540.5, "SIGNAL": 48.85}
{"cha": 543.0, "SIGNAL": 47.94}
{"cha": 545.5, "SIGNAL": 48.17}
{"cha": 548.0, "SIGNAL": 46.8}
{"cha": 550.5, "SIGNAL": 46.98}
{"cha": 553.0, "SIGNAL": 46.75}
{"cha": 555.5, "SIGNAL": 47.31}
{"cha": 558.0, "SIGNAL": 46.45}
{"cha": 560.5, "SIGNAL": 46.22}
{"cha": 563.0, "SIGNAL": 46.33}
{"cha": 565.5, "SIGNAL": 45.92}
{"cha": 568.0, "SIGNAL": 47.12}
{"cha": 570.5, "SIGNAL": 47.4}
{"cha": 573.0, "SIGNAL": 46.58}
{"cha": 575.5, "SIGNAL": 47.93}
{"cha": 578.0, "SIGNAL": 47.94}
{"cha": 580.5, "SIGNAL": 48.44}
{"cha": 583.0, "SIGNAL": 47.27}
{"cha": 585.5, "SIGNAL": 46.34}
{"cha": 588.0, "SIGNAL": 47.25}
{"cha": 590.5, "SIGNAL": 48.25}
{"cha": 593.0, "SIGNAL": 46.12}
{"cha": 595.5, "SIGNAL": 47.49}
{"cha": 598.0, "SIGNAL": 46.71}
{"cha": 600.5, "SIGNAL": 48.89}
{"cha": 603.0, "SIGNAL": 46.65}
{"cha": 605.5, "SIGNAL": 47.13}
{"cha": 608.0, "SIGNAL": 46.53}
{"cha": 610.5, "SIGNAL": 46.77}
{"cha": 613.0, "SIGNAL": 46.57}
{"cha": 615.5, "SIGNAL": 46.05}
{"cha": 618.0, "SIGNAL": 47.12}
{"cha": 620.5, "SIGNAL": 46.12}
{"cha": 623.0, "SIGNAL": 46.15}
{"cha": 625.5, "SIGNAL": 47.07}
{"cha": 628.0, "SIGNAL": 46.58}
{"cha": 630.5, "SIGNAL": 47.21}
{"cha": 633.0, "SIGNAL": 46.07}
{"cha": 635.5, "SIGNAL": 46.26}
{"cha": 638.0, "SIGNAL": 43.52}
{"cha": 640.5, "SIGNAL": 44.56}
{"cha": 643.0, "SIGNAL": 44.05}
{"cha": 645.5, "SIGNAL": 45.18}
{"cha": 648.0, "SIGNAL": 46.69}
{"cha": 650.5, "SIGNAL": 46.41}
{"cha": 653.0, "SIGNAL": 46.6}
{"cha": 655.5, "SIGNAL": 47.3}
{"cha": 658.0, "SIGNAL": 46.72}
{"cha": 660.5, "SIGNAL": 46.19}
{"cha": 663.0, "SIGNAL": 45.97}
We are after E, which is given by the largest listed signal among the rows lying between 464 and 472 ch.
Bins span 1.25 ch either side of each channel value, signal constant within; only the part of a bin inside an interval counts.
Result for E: 43.36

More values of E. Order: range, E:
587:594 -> 48.25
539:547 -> 48.85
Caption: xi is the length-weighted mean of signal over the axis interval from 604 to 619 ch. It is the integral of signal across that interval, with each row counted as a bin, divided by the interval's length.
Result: 46.7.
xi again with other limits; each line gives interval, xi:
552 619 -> 47.0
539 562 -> 47.3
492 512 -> 47.7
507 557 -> 51.9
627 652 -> 45.7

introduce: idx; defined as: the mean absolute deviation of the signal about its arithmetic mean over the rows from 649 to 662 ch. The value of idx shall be 0.29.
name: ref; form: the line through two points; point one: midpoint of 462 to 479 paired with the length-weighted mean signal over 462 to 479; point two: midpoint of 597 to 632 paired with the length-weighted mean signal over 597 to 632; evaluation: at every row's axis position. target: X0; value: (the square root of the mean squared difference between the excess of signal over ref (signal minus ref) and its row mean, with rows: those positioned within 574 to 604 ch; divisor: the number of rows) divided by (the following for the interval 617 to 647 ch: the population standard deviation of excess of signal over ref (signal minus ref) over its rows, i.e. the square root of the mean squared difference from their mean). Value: 0.7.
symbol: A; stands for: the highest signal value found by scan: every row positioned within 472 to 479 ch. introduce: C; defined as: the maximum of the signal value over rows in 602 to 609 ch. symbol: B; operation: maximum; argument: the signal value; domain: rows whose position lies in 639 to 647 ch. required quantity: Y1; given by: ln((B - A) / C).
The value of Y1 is -1.5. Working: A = 35.14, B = 45.18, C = 47.13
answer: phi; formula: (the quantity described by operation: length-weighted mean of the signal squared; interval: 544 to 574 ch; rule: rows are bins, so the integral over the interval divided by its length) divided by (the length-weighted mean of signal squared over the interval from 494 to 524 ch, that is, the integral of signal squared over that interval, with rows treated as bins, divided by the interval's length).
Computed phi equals 0.77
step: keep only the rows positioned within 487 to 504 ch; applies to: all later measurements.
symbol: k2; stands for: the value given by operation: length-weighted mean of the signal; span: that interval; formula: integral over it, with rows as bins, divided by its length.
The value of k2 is 36.3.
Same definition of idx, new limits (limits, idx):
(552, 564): 0.33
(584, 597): 0.69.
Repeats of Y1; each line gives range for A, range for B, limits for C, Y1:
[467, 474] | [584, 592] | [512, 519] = -2.1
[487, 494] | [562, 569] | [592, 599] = -1.1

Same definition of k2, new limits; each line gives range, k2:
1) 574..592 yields 47.6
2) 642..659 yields 46.2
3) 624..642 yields 45.9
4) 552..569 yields 46.6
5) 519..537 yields 51.4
